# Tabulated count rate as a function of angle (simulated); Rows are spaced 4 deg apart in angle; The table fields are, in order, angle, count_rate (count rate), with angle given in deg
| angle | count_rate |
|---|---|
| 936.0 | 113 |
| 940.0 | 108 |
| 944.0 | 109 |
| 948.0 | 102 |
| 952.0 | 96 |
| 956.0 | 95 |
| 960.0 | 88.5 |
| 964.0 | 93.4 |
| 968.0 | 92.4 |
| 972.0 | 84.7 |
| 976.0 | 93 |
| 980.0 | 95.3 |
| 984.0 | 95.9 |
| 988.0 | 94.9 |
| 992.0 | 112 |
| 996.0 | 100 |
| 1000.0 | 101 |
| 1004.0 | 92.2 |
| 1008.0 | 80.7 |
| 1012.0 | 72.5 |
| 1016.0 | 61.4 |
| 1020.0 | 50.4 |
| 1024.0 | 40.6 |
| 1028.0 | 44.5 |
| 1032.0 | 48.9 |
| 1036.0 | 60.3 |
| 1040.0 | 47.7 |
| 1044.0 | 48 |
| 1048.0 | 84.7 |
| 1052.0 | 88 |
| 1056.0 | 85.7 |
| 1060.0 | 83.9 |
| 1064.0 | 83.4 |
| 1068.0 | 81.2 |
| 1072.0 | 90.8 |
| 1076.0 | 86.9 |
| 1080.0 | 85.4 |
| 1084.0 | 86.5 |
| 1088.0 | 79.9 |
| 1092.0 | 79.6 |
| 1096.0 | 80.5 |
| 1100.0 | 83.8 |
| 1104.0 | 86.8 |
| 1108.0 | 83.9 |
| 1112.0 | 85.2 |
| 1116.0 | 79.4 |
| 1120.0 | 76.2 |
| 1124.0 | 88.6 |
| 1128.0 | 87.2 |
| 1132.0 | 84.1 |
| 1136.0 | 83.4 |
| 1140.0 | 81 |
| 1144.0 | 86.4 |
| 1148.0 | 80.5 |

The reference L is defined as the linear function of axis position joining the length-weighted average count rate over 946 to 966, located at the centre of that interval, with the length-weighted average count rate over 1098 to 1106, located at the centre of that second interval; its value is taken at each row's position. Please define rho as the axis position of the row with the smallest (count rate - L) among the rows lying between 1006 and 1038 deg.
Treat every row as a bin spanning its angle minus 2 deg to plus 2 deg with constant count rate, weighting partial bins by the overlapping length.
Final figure 1024.0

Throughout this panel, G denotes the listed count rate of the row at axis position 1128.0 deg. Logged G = 87.2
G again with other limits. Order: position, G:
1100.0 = 83.8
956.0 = 95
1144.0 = 86.4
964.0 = 93.4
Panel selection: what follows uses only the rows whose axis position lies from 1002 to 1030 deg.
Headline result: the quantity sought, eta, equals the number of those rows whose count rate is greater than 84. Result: 1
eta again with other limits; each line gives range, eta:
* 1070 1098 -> 4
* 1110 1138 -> 4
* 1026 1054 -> 2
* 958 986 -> 7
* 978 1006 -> 7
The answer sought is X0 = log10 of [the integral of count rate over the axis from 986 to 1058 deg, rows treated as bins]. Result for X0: 3.72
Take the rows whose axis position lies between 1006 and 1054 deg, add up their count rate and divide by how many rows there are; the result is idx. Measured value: 61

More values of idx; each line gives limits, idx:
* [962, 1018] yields 91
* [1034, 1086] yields 78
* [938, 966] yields 99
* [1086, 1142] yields 83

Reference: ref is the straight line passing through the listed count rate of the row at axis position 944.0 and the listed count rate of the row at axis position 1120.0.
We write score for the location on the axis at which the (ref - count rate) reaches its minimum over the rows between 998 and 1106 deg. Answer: 1104.0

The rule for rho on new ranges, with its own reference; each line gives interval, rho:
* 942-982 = 972.0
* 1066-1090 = 1068.0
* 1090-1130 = 1120.0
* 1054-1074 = 1068.0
